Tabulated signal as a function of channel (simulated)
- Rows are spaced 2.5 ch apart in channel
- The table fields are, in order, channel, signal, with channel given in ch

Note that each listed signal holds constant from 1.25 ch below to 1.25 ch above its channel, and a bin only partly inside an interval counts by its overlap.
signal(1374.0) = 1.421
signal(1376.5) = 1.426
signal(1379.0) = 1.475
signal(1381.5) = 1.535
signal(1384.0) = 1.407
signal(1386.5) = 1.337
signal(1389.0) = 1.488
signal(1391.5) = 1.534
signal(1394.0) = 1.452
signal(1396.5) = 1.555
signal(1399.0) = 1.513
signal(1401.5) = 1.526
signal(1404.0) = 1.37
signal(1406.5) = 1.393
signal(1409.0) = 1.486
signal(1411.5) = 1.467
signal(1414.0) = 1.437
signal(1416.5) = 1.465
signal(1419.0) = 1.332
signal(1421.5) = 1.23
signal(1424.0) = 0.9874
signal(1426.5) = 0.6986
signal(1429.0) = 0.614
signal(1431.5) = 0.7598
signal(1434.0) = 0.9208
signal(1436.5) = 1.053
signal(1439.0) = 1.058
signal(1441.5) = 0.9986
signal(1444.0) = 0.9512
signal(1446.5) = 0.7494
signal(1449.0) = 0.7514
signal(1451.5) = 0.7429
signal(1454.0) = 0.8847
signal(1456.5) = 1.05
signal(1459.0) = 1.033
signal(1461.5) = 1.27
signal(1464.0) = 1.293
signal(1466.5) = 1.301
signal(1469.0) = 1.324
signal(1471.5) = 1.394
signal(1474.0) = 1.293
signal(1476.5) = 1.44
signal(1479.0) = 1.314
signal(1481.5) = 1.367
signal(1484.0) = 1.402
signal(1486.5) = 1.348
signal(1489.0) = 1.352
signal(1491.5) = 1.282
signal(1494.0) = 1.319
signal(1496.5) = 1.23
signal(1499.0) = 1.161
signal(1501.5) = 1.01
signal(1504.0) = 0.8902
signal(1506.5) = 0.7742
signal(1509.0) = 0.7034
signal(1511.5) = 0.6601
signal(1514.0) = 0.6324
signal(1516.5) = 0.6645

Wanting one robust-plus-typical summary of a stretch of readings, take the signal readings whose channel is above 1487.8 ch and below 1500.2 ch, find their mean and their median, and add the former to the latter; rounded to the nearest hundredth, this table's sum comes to 2.55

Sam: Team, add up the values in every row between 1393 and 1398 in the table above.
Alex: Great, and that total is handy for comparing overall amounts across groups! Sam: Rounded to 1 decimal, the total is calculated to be 3.0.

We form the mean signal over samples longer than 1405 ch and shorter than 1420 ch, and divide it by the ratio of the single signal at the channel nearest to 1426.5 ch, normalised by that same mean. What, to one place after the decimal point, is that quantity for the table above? 2.9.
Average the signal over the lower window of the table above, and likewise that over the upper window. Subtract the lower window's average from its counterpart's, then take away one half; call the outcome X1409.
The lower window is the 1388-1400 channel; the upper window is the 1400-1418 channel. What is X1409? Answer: -0.56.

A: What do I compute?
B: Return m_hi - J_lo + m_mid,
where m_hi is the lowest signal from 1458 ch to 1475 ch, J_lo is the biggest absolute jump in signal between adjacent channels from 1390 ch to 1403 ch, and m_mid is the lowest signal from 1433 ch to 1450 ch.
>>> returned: 1.68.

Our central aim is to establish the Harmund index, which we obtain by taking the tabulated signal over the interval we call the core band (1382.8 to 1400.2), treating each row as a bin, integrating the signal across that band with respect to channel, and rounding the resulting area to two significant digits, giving 26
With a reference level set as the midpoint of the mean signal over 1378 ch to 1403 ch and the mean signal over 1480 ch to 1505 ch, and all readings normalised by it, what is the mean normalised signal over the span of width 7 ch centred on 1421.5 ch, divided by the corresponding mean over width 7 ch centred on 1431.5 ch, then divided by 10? 0.15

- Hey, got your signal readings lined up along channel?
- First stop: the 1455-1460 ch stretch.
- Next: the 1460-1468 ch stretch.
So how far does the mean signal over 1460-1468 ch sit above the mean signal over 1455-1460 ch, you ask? 0.25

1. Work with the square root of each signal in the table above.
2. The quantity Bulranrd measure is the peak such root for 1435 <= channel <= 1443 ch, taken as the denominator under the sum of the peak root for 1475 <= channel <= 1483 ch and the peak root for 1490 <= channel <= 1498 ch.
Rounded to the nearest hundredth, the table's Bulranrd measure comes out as 2.28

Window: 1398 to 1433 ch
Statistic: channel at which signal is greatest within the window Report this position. 1401.5 ch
